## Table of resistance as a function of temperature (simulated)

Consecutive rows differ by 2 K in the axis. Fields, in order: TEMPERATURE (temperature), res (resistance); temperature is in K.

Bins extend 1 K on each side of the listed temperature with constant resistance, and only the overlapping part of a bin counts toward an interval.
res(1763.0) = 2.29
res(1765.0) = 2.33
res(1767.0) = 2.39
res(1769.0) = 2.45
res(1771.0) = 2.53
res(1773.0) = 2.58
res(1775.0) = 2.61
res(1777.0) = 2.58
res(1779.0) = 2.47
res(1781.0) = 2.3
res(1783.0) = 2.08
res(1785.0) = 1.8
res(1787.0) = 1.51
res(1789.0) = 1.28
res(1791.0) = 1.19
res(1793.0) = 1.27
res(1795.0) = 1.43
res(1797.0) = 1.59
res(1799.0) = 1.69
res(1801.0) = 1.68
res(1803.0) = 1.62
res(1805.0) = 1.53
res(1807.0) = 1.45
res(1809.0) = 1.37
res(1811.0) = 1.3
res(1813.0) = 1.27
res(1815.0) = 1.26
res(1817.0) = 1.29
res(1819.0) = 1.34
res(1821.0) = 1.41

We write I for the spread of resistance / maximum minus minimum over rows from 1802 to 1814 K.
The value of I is 0.35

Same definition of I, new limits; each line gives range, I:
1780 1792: 1.11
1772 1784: 0.53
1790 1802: 0.50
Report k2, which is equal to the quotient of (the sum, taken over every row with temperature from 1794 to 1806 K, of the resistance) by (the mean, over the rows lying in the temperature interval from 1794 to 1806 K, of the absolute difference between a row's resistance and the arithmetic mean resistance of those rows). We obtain 130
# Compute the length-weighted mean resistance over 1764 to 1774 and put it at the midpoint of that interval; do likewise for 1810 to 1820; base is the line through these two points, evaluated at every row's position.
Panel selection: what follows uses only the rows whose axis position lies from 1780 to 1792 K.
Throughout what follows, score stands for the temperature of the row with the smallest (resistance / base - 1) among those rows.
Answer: 1791.0 K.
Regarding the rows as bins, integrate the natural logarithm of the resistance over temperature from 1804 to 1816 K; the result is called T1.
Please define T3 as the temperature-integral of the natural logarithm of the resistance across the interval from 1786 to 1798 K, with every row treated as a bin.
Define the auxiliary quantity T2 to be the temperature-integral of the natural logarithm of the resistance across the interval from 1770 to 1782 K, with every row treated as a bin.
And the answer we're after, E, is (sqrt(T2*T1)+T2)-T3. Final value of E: 14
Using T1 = 3.7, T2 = 11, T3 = 3.8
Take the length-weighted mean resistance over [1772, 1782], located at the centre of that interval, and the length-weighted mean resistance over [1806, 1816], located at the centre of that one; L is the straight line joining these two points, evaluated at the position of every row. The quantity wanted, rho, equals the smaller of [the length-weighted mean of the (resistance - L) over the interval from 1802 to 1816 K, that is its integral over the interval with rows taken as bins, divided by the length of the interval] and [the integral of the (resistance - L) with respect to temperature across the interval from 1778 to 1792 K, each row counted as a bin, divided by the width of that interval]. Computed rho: -0.43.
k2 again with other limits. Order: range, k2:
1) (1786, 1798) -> 63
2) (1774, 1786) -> 56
